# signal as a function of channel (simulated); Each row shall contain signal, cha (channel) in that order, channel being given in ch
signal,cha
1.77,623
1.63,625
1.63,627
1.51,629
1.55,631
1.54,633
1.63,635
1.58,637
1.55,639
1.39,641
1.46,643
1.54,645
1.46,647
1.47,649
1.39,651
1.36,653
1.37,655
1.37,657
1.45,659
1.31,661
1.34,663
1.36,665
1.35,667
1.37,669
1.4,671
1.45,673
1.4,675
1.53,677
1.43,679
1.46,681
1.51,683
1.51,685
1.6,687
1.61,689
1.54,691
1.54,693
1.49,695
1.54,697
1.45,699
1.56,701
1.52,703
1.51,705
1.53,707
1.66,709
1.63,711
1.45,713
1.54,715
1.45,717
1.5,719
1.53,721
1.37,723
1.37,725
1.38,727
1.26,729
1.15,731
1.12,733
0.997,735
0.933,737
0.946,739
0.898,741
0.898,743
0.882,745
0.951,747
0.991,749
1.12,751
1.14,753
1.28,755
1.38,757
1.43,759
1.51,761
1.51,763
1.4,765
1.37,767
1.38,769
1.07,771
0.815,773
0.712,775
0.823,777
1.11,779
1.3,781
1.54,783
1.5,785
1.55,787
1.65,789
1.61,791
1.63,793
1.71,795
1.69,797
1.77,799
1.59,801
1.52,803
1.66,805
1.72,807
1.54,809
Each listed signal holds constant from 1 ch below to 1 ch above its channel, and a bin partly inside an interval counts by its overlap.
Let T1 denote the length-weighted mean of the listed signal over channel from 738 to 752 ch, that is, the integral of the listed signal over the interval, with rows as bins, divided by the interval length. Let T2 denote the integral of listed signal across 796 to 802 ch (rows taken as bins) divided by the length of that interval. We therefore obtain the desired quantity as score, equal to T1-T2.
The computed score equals -0.7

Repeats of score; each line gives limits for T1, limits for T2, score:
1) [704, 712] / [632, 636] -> 0.0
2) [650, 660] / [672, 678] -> -0.1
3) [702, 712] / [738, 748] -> 0.7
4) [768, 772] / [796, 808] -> -0.4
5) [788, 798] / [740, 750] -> 0.7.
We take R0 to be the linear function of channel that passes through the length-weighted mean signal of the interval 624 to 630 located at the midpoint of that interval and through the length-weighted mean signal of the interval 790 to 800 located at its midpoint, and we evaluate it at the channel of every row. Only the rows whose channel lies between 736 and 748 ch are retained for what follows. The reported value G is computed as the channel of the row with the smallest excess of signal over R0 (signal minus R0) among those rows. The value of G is 745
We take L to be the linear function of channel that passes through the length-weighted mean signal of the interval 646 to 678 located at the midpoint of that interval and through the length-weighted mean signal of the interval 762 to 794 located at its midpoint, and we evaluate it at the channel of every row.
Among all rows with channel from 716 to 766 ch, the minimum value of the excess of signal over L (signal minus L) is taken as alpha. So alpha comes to -0.5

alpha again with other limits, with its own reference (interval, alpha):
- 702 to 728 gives 0.0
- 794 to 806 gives 0.2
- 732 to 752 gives -0.5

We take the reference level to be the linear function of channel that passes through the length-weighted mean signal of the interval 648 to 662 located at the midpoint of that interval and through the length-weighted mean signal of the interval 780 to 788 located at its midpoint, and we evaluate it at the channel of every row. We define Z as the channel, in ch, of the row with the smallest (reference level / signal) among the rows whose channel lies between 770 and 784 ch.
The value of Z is 783 ch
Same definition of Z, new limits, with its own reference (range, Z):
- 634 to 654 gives 635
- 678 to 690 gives 689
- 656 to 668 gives 659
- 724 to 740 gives 727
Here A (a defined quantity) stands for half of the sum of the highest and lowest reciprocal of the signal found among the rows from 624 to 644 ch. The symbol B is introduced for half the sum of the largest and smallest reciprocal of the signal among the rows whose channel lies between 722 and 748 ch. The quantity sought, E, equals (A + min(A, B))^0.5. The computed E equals 1.15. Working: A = 0.67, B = 0.93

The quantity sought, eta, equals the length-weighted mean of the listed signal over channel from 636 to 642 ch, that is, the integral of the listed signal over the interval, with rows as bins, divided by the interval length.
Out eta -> 1.51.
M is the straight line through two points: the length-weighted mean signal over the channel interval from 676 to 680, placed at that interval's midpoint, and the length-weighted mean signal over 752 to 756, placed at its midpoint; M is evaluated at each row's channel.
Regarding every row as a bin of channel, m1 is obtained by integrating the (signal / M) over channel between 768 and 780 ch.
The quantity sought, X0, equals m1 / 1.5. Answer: 6.9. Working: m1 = 10.4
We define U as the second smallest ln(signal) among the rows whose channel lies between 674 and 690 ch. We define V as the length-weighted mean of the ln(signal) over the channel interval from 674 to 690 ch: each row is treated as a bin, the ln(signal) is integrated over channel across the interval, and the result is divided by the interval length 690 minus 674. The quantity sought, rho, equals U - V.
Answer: -0.05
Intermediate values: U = 0.36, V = 0.41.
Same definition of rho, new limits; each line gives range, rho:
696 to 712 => -0.03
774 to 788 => -0.35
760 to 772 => 0.00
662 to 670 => 0.00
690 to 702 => -0.02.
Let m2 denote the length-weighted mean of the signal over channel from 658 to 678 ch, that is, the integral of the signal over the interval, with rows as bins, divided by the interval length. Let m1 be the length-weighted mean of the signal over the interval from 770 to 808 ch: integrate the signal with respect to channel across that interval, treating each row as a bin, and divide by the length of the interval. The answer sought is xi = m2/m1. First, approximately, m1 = 1.42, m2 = 1.40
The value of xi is 1.0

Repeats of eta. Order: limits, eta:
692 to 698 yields 1.52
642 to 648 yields 1.49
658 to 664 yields 1.37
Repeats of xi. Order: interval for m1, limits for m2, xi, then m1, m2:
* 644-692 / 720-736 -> 0.9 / 1.44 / 1.27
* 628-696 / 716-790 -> 0.8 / 1.47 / 1.22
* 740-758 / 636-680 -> 1.3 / 1.06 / 1.42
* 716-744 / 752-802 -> 1.1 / 1.20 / 1.38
